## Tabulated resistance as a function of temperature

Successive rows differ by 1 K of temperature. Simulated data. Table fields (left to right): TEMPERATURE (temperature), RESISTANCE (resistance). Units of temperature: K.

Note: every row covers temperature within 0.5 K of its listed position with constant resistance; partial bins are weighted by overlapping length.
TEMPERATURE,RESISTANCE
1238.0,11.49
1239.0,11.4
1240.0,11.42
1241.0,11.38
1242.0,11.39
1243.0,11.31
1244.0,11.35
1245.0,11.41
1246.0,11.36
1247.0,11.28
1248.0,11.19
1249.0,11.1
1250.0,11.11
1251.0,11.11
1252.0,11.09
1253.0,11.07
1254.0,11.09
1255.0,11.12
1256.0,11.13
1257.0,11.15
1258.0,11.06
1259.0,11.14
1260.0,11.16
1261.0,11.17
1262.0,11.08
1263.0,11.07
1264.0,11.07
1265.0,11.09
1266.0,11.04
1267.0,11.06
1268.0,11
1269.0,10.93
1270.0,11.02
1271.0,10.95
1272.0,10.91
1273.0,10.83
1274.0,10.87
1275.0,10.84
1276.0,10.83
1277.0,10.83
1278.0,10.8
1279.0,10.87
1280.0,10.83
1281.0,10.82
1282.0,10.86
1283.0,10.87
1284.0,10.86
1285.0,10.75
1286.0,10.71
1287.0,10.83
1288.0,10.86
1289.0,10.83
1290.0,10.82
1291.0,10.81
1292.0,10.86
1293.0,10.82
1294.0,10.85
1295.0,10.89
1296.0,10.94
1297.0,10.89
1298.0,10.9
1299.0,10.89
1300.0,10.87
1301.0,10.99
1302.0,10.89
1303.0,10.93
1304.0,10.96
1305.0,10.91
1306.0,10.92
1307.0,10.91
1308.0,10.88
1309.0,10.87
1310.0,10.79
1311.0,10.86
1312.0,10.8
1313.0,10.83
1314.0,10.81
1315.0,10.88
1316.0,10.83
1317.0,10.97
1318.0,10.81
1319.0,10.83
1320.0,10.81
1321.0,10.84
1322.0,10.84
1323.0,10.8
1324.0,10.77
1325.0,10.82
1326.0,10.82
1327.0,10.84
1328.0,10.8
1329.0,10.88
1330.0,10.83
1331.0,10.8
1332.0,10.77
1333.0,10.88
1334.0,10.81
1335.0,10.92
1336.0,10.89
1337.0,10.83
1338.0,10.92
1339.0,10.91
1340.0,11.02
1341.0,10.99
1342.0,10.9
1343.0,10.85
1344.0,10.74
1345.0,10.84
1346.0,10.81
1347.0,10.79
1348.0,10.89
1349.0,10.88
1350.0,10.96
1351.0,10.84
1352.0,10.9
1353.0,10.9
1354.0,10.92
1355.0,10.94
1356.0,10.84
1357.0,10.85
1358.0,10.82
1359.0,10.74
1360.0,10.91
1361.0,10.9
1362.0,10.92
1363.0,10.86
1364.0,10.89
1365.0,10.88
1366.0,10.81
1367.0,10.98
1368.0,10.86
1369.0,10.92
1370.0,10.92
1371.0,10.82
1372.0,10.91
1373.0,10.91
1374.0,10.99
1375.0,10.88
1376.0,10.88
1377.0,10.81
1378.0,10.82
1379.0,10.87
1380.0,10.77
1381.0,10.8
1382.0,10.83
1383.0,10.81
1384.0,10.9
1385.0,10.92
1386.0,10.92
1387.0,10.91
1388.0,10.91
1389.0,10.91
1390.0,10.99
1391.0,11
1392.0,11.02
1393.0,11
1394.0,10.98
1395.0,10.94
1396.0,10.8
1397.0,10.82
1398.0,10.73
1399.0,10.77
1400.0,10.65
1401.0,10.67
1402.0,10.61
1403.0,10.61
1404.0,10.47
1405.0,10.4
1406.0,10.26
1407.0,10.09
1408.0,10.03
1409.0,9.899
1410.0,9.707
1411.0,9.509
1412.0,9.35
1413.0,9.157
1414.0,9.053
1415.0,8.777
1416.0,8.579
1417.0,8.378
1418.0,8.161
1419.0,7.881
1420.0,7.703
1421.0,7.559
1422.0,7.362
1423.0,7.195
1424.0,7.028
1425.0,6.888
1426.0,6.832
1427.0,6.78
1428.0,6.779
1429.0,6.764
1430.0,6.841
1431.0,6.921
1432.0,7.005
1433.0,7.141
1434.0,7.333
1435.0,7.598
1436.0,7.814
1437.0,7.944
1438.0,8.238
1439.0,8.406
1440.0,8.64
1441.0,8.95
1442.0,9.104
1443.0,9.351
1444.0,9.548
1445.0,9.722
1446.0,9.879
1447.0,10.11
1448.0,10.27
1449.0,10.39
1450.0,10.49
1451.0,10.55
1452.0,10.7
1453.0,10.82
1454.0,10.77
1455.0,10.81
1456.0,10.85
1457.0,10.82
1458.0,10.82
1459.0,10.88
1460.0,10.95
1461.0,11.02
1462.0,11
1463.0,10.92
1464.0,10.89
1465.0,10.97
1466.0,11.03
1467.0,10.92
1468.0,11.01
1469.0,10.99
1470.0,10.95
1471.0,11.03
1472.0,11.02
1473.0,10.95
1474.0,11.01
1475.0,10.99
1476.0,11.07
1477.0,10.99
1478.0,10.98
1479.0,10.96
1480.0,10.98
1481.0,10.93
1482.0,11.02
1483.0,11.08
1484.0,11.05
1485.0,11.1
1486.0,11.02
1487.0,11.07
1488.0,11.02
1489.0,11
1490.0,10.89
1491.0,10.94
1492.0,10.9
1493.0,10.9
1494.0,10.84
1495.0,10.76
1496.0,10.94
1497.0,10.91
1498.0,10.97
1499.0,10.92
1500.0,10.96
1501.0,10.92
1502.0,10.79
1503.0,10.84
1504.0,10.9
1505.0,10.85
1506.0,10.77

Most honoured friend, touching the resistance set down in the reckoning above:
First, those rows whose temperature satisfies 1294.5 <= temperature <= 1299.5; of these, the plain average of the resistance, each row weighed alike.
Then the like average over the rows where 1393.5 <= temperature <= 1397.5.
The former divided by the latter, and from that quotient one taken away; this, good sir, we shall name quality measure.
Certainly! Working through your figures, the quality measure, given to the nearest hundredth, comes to 0.00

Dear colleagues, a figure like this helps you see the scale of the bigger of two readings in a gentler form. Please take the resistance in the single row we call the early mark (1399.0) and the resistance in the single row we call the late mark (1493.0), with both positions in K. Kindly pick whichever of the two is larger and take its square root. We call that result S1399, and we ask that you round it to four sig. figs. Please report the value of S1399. 3.302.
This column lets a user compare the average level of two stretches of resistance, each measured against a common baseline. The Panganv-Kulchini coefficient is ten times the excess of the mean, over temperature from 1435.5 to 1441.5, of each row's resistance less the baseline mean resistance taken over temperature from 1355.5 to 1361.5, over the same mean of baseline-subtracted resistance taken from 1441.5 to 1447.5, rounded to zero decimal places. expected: -13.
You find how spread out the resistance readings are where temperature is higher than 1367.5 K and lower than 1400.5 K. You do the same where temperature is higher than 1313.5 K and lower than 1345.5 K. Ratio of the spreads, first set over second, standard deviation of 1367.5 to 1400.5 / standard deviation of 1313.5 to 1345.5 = 1.3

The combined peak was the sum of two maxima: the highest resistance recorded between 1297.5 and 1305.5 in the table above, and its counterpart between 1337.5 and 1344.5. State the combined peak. 22.01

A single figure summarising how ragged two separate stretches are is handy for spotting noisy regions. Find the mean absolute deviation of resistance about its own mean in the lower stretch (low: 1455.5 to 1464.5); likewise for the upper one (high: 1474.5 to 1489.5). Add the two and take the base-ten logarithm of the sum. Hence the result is -1.01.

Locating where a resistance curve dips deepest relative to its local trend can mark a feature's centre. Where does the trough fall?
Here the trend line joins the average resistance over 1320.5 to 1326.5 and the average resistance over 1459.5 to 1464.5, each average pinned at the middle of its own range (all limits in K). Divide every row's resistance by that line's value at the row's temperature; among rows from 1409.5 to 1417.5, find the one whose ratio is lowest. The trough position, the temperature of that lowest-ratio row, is 1417.0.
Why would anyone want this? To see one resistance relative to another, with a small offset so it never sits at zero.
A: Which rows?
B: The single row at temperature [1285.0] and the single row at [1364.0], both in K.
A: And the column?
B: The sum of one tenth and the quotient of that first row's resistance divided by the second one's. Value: 1.09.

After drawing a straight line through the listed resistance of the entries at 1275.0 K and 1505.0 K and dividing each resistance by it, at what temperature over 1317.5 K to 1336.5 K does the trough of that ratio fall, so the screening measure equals 1332.0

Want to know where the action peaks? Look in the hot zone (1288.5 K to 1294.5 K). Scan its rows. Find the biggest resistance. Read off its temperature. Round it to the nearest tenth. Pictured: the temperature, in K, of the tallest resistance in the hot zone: 1292.0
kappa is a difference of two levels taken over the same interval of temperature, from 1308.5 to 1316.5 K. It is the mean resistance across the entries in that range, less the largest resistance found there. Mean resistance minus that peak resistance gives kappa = -0.046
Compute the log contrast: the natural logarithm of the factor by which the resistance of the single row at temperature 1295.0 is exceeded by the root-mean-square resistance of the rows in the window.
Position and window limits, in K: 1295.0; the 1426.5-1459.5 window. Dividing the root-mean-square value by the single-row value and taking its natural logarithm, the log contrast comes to -0.170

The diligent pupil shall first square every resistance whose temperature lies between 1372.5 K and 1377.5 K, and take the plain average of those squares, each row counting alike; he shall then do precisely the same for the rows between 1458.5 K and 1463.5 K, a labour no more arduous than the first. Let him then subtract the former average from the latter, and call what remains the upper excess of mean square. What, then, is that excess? 1.3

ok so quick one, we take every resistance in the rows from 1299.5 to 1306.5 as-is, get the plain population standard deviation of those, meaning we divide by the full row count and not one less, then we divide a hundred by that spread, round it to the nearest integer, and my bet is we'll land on 2650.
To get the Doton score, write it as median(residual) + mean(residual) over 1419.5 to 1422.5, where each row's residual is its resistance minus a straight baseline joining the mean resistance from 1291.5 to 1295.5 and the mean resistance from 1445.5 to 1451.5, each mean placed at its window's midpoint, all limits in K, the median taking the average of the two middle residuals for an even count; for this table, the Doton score -5.7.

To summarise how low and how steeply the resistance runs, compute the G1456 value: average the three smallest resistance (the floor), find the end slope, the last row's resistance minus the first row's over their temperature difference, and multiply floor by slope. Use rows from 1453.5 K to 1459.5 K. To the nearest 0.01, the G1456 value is 0.24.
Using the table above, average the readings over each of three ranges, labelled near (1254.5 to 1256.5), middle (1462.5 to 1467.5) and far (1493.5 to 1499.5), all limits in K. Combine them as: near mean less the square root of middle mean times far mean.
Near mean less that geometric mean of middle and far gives 0.21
